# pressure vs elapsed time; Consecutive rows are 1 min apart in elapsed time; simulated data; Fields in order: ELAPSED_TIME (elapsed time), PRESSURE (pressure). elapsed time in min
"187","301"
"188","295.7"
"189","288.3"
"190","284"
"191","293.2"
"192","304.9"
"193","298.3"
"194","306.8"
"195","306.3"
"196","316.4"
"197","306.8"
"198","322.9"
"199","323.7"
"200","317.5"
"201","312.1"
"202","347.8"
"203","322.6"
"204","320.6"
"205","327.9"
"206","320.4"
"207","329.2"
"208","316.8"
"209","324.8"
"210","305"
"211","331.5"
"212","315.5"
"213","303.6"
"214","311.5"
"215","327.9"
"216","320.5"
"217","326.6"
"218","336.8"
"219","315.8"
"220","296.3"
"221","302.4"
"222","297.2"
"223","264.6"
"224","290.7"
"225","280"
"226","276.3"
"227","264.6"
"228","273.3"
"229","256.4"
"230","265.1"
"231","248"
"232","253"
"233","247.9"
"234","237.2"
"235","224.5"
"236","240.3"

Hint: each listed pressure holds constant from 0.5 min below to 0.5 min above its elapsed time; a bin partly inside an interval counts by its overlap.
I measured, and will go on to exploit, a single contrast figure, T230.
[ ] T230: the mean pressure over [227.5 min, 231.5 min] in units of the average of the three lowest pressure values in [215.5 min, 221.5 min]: 0.86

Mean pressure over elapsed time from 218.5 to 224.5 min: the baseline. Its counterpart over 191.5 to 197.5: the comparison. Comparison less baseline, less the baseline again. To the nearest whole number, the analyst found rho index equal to -282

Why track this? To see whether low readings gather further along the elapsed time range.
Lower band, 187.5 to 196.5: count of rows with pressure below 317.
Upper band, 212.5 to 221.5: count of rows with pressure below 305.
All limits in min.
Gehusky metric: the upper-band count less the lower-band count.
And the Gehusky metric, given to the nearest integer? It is -6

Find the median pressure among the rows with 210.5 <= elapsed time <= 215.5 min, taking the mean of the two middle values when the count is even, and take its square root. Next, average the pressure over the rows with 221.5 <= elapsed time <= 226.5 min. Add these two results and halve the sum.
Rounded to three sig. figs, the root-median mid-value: 150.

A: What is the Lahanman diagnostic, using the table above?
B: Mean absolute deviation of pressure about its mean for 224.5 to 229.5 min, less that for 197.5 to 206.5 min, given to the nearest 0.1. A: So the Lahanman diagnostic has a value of 1.5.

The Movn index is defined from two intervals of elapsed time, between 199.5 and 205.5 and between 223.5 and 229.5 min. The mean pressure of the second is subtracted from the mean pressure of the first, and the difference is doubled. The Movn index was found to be 102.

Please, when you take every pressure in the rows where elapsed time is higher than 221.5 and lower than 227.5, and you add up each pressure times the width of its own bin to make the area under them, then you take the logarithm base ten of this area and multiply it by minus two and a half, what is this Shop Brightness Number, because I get -8.06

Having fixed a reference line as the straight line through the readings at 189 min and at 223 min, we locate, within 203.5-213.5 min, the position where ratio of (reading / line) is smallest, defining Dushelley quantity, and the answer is 210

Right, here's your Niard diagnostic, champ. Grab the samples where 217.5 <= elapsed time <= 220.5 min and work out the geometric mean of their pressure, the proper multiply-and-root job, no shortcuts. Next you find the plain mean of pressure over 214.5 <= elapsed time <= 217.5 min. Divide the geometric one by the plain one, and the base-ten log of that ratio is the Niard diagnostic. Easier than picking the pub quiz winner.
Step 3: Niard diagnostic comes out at -0.01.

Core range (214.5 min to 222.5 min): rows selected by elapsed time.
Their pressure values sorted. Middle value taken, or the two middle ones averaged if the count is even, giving 318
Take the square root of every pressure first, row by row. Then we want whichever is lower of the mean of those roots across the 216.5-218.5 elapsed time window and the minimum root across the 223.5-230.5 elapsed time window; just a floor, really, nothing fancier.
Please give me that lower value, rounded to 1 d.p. 16.0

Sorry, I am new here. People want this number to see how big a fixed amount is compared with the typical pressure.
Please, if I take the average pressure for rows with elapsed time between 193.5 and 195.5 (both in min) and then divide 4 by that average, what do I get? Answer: 0.0130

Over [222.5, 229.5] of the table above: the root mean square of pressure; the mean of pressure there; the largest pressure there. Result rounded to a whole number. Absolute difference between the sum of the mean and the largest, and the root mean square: 290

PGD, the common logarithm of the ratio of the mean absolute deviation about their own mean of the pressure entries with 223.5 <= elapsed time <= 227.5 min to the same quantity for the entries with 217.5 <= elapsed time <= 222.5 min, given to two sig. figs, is -0.25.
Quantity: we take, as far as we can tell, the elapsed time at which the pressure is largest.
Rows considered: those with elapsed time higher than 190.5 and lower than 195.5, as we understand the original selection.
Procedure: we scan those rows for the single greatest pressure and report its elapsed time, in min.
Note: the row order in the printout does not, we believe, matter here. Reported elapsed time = 194 min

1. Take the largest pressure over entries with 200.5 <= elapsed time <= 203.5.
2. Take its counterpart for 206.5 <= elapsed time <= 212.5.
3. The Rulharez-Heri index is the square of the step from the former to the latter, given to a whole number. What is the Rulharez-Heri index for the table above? 266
